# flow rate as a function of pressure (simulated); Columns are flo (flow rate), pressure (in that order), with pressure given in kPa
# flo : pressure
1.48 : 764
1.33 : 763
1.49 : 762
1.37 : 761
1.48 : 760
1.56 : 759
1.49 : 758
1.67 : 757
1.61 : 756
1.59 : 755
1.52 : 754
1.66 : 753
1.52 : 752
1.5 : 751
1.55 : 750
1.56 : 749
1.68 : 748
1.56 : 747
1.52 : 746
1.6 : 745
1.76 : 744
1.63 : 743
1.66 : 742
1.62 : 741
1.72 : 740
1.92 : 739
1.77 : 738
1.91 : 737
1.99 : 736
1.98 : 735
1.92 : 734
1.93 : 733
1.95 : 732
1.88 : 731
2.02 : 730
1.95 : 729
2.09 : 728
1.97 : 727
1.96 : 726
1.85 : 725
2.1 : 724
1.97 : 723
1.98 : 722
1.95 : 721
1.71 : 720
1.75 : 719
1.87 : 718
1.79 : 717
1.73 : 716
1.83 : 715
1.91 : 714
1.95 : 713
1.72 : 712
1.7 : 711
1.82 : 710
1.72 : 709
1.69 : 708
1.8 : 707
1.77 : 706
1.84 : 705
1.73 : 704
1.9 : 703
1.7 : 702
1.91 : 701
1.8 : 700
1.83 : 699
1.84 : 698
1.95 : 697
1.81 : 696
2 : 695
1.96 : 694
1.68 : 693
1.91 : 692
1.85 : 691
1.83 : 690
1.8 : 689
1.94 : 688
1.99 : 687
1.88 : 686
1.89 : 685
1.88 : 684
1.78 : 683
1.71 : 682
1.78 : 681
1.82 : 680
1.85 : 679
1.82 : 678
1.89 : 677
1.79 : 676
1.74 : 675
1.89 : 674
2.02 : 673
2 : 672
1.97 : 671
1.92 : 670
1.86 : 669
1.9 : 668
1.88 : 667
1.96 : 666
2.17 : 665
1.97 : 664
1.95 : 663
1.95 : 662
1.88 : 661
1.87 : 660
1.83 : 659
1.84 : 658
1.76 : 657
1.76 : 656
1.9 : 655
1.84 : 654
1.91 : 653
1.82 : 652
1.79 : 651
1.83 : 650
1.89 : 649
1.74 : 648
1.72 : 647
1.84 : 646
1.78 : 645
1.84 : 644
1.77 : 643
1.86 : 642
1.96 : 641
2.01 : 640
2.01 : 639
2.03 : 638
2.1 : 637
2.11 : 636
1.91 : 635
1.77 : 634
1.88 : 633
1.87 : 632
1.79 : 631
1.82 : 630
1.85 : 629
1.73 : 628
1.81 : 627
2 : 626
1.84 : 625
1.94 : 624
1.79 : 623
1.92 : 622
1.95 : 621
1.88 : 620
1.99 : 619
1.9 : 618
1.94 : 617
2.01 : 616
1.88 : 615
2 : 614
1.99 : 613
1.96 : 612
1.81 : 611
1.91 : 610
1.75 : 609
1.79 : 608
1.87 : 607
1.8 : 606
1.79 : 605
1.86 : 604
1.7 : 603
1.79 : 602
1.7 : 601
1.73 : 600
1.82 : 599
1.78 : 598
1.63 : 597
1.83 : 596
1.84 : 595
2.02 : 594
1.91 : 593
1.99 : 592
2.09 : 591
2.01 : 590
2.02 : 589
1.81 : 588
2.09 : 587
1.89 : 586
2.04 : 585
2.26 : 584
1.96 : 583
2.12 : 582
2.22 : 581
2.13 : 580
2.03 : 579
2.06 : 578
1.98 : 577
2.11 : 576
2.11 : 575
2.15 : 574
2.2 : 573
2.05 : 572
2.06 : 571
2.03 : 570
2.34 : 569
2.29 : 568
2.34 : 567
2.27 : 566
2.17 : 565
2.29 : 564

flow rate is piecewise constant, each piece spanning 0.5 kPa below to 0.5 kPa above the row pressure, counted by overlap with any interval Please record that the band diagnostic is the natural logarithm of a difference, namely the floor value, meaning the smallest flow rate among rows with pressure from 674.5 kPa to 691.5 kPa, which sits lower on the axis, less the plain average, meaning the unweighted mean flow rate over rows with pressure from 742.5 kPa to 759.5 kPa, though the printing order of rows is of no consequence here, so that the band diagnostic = -2.1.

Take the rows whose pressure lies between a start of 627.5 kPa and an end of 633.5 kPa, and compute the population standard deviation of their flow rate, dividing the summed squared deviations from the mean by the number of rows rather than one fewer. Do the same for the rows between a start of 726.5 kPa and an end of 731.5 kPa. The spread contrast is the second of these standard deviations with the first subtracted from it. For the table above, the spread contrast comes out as 0.019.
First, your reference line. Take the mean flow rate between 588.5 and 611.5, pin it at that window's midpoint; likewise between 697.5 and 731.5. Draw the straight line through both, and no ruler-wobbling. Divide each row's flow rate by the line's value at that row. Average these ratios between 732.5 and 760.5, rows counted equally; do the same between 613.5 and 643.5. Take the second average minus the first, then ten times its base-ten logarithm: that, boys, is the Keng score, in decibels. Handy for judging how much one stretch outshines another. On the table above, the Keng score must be -8.8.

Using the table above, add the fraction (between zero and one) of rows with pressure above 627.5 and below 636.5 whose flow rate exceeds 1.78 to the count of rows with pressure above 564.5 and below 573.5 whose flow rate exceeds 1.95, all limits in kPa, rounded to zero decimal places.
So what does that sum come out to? 10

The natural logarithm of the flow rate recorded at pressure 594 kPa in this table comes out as 0.70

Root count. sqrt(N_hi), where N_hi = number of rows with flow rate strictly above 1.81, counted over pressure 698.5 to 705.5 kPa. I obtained 2.0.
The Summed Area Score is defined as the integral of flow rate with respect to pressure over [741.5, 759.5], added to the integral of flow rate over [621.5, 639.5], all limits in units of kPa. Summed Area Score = 62.8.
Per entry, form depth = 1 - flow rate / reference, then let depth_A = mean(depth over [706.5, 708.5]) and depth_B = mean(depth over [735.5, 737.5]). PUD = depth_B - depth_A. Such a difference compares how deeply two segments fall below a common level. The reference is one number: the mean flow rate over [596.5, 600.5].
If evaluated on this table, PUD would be -0.12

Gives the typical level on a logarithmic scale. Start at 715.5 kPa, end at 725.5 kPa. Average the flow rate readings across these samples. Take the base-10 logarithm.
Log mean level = 0.272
